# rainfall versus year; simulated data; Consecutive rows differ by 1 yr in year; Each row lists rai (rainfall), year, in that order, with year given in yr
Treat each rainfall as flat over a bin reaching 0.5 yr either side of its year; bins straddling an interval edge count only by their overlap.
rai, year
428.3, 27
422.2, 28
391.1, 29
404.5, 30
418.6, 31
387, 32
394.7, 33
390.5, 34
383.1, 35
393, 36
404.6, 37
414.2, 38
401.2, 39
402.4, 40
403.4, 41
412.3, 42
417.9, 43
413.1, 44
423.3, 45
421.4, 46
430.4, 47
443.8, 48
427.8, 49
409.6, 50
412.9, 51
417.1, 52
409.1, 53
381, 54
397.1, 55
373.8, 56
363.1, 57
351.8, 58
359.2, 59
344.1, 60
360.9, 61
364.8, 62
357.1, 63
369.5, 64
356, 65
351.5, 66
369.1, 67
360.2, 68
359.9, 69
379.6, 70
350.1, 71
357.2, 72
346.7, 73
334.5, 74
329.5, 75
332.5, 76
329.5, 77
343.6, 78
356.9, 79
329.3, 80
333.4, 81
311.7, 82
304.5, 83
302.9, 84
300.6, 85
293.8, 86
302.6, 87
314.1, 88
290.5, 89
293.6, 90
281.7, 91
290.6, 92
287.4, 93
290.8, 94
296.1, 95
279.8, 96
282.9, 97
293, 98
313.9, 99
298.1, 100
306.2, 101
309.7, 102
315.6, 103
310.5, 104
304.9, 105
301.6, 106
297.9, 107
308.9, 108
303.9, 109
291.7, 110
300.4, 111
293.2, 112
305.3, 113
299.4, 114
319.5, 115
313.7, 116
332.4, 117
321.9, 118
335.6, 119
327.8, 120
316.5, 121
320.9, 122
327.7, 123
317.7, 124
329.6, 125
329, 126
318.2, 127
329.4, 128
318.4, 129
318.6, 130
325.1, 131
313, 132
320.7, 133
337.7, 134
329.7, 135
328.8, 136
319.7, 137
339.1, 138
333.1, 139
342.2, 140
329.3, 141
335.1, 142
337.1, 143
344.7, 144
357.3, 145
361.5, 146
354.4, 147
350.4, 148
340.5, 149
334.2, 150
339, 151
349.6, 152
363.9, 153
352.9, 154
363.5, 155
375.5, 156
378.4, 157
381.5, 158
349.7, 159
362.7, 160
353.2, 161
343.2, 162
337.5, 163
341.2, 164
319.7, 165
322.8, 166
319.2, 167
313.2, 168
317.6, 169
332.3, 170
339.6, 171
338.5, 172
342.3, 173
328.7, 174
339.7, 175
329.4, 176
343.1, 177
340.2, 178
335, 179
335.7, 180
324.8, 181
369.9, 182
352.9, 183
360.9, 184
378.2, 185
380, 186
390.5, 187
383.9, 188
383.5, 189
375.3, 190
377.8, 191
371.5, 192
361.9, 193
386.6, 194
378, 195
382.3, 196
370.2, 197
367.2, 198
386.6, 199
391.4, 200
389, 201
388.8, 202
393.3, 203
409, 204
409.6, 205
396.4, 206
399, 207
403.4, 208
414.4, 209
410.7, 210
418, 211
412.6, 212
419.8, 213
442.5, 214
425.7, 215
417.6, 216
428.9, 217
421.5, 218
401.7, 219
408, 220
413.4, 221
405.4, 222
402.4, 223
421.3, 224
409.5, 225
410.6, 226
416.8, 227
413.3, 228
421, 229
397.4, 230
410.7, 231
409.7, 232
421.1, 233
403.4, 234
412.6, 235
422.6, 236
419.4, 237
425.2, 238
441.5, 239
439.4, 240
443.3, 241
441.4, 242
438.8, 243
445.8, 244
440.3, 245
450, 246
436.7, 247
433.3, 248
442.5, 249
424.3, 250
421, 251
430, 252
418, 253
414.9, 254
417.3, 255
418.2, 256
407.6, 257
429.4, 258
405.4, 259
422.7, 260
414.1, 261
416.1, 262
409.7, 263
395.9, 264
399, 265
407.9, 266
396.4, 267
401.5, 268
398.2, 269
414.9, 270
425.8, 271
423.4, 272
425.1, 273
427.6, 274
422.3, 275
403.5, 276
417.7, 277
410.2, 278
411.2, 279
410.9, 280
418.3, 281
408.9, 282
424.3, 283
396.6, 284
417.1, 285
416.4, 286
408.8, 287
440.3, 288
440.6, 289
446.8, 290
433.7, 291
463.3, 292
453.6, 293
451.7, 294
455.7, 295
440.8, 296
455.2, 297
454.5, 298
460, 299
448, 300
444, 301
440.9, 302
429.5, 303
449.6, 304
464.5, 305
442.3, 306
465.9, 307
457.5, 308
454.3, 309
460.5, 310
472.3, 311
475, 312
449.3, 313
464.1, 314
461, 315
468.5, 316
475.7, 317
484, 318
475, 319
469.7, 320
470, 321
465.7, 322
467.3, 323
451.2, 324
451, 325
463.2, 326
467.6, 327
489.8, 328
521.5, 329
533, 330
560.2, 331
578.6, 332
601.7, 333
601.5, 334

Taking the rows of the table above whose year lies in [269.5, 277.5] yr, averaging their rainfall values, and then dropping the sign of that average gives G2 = 420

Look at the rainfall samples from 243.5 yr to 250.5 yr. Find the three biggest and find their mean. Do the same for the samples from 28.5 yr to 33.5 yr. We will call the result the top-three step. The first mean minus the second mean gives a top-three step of 40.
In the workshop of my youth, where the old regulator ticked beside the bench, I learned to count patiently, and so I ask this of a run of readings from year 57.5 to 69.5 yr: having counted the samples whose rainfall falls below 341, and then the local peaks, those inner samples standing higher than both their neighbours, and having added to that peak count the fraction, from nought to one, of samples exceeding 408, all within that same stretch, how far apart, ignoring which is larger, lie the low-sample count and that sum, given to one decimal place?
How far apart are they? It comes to 4.0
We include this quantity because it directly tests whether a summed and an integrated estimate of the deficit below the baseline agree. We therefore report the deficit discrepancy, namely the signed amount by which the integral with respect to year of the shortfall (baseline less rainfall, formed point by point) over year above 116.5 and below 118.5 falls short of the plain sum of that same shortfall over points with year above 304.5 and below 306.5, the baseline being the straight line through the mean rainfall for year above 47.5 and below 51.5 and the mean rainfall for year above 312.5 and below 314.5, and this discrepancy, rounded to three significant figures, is -205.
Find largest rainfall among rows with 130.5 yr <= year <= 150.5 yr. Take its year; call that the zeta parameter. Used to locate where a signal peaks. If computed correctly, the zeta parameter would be 146 yr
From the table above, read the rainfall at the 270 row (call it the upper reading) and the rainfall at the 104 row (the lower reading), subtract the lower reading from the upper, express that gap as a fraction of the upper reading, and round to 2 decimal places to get 0.25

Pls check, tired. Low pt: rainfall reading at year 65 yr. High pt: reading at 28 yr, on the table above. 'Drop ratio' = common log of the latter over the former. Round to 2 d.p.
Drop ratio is 0.07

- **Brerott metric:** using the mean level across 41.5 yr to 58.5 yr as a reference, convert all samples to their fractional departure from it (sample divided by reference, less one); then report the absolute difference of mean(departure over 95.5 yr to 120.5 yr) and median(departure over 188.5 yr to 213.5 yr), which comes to 0.20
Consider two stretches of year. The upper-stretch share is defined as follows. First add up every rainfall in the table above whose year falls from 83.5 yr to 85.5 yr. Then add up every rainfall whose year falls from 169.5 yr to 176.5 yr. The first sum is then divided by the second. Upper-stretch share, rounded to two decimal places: 0.26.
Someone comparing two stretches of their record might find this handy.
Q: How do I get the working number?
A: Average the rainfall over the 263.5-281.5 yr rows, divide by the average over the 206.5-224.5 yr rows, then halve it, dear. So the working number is 0.50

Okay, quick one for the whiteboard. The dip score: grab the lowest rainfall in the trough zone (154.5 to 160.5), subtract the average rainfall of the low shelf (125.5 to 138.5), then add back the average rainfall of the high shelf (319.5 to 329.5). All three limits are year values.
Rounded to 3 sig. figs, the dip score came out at 496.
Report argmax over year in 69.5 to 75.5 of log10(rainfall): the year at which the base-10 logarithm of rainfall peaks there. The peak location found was 70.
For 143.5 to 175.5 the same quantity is 158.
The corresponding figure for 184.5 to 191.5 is 187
